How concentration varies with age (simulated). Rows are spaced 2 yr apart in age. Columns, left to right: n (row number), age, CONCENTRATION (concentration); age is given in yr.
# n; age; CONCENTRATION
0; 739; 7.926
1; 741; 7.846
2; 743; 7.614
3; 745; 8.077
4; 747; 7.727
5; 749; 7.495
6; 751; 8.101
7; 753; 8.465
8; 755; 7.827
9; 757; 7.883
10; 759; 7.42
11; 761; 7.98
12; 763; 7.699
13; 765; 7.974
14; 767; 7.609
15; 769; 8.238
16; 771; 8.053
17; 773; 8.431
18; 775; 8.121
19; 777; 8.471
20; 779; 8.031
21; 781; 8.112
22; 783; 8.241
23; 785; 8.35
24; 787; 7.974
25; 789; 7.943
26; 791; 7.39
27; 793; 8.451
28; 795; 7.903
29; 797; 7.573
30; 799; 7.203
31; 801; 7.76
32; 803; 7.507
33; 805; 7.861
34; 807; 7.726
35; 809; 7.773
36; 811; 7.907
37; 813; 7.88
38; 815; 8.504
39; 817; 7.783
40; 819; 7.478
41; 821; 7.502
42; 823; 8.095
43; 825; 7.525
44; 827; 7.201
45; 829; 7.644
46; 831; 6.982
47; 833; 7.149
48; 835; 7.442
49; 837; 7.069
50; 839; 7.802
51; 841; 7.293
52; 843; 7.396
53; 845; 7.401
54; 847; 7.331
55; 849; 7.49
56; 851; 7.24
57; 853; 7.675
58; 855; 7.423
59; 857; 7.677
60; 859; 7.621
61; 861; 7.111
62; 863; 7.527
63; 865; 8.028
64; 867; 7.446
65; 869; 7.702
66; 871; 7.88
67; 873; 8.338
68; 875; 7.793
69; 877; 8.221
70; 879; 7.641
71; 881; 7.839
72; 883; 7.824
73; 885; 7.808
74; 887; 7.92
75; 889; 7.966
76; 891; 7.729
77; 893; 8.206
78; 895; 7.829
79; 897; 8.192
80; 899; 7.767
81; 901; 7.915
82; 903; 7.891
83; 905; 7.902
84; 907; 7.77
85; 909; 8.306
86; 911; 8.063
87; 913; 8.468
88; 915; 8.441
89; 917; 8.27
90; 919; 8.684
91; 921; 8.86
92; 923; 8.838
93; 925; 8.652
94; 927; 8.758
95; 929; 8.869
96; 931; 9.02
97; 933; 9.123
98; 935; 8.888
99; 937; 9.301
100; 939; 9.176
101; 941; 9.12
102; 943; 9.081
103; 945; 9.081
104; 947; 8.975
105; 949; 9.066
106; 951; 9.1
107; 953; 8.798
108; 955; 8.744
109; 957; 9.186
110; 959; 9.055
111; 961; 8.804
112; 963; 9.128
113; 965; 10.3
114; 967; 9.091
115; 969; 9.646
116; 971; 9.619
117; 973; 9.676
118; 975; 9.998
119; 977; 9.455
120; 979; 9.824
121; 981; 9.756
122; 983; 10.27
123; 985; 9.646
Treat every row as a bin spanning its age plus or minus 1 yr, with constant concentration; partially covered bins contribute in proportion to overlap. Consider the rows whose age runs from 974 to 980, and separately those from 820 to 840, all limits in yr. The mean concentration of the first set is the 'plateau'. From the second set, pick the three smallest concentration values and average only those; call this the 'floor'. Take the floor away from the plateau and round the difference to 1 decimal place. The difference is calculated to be 2.7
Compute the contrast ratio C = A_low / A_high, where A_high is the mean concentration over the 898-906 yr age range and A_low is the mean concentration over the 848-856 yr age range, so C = 0.95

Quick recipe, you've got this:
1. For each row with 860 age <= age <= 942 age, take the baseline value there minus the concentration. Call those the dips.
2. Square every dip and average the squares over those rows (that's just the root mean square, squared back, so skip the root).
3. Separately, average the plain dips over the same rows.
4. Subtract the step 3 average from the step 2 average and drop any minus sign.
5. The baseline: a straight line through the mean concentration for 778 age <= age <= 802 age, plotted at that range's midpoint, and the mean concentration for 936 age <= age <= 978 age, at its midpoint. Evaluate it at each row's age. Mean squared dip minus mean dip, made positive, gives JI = 0.10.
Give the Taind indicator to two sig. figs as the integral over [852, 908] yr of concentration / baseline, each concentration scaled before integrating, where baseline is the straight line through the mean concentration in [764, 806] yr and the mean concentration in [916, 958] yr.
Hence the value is 51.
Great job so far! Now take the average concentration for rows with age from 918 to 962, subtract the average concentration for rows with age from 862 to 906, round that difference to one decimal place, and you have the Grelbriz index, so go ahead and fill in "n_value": 1.1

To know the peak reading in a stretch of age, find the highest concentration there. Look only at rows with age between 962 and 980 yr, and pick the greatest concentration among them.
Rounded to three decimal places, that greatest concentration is 10.300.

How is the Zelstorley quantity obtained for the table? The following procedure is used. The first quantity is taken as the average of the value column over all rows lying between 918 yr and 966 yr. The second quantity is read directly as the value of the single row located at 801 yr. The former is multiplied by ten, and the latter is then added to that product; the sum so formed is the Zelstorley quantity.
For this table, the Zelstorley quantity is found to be 98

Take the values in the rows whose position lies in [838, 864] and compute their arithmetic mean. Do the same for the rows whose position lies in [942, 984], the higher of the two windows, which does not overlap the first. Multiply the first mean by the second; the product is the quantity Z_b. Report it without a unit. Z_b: 70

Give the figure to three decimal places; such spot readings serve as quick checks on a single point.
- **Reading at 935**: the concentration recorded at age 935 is 8.888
